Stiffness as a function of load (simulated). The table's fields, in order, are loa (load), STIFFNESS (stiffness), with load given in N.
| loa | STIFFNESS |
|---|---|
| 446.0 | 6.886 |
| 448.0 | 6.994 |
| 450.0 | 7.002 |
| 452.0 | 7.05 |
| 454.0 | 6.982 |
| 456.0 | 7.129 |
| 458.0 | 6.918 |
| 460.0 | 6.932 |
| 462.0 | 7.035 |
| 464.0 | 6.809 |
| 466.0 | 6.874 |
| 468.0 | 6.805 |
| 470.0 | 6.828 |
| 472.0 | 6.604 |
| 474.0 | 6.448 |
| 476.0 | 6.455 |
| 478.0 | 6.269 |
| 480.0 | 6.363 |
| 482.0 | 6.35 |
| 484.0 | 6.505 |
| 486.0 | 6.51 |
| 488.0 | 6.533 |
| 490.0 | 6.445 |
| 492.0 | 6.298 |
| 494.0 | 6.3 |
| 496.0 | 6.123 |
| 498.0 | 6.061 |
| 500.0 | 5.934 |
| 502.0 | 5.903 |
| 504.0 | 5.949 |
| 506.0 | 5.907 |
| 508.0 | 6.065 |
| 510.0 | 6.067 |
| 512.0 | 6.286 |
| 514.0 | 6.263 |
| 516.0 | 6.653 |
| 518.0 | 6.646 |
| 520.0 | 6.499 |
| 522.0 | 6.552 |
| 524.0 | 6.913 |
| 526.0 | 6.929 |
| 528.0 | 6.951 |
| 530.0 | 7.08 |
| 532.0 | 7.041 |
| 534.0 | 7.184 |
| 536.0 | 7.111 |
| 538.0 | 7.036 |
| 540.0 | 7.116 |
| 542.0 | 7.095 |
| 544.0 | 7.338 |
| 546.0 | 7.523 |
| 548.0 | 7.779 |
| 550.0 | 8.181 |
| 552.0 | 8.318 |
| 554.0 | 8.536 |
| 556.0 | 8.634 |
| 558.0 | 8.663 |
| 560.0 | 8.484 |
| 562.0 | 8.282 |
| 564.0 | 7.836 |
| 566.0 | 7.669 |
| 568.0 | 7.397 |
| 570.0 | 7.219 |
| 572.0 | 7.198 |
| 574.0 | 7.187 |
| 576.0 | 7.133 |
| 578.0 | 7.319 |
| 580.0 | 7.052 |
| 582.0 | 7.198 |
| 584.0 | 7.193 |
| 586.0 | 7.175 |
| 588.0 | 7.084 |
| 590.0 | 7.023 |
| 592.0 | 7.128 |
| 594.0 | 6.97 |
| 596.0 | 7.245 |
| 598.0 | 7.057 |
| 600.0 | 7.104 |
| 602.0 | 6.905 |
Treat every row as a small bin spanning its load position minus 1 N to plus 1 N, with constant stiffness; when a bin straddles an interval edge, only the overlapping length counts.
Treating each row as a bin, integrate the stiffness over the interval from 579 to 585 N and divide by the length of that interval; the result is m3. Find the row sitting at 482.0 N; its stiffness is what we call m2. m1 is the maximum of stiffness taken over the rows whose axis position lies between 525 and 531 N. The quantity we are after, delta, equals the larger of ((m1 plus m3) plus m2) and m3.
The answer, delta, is 20.6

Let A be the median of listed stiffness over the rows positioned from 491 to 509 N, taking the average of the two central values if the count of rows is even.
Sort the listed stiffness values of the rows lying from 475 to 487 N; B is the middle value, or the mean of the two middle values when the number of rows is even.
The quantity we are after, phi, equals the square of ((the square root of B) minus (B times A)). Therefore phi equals 1319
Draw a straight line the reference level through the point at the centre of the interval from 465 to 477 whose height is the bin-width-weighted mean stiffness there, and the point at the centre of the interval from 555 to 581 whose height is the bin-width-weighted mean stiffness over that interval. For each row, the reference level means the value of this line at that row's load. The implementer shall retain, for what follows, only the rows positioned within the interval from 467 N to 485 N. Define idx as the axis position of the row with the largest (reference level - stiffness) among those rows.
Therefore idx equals 478.0 N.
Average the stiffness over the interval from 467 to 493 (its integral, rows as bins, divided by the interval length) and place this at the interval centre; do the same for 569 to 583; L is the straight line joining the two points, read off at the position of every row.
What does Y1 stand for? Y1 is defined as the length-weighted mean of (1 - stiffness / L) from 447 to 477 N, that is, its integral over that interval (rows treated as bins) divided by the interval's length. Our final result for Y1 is -0.08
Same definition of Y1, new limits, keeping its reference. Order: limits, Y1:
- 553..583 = -0.08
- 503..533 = 0.04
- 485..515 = 0.07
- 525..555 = -0.07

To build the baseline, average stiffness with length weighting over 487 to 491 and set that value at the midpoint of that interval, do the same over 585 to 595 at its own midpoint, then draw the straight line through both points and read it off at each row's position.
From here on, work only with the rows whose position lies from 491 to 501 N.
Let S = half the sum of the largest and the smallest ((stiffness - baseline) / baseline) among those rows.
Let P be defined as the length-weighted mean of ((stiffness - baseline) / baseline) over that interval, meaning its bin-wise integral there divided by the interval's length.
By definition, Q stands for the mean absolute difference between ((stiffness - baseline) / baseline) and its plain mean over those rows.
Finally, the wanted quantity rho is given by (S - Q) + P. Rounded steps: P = -0.06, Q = 0.021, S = -0.06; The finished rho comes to -0.14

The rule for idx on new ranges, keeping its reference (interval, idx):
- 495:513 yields 506.0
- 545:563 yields 546.0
